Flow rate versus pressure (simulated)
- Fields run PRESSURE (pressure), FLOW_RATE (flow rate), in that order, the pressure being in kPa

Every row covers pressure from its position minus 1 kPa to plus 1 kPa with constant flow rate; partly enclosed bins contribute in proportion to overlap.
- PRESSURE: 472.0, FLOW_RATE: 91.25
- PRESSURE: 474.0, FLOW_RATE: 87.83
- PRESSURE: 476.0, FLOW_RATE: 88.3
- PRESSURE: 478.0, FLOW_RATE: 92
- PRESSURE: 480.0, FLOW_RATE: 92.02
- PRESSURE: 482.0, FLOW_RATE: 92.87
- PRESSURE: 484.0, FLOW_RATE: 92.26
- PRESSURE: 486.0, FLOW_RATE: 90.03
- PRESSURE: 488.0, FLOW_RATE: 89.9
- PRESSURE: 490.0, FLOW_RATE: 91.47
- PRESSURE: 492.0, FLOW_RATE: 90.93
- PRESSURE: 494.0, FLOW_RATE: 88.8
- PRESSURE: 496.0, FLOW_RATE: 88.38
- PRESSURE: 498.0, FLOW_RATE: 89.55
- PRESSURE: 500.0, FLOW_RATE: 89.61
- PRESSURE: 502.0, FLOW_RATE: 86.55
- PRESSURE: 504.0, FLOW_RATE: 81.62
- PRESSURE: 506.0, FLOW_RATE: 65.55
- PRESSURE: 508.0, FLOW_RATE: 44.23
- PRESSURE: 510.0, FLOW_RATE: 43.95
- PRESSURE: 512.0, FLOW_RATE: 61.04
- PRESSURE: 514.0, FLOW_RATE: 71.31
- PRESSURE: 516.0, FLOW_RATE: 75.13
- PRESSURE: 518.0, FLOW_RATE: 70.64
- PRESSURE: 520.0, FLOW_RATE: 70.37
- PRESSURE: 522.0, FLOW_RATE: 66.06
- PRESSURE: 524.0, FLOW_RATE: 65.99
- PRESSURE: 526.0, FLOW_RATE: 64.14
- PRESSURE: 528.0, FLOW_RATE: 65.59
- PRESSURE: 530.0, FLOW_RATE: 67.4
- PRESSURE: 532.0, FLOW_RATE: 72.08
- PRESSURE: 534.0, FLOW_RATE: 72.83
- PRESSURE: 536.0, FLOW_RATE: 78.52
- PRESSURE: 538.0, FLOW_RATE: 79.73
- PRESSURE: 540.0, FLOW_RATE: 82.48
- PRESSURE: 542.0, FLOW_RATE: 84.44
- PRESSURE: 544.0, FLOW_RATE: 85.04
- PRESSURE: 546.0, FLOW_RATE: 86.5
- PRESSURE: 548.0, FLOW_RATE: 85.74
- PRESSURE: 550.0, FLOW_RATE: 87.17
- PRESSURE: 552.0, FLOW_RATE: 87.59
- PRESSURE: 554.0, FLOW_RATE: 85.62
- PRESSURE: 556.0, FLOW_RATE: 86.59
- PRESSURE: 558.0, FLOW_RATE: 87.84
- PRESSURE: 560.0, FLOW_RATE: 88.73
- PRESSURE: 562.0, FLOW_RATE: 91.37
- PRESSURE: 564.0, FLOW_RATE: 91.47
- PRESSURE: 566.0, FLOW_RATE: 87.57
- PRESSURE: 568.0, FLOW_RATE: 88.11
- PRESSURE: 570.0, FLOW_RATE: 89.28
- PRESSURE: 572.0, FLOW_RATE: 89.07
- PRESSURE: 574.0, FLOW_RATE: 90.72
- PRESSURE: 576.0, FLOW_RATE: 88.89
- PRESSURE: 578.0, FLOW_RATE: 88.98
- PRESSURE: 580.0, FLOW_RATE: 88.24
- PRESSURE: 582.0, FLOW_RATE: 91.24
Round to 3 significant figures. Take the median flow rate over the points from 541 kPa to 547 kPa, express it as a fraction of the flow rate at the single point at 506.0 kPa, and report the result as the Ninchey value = 1.30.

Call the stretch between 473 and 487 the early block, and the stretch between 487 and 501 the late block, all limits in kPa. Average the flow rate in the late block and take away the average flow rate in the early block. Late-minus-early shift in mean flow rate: -1.0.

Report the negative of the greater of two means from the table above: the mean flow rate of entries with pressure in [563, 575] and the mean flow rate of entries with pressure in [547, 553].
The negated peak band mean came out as -89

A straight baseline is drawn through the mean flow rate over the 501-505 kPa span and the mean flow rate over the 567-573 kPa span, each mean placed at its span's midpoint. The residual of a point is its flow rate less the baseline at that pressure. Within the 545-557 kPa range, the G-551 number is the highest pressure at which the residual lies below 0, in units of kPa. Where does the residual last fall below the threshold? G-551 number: 556.0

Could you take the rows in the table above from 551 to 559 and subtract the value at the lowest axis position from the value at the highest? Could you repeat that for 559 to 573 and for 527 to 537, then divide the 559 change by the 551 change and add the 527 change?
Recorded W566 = 14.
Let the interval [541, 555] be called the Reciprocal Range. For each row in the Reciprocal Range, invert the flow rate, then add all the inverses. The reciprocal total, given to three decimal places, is 0.081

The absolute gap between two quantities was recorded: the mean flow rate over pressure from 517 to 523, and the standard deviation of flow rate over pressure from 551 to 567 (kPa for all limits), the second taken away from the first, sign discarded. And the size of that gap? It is 67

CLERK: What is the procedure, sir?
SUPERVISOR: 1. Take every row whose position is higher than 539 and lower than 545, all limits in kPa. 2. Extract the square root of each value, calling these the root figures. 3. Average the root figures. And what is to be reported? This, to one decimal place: 9.2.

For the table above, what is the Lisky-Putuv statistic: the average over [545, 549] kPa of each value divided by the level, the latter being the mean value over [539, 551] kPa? 1.01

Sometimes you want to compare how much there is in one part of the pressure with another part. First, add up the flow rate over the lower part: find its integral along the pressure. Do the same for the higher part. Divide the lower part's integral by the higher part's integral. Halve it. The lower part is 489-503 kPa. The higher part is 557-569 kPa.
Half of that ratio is 0.58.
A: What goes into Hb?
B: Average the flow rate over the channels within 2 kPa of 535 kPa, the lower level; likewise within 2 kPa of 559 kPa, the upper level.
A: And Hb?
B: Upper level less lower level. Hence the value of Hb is 13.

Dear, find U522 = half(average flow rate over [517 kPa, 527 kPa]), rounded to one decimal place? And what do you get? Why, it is 33.7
